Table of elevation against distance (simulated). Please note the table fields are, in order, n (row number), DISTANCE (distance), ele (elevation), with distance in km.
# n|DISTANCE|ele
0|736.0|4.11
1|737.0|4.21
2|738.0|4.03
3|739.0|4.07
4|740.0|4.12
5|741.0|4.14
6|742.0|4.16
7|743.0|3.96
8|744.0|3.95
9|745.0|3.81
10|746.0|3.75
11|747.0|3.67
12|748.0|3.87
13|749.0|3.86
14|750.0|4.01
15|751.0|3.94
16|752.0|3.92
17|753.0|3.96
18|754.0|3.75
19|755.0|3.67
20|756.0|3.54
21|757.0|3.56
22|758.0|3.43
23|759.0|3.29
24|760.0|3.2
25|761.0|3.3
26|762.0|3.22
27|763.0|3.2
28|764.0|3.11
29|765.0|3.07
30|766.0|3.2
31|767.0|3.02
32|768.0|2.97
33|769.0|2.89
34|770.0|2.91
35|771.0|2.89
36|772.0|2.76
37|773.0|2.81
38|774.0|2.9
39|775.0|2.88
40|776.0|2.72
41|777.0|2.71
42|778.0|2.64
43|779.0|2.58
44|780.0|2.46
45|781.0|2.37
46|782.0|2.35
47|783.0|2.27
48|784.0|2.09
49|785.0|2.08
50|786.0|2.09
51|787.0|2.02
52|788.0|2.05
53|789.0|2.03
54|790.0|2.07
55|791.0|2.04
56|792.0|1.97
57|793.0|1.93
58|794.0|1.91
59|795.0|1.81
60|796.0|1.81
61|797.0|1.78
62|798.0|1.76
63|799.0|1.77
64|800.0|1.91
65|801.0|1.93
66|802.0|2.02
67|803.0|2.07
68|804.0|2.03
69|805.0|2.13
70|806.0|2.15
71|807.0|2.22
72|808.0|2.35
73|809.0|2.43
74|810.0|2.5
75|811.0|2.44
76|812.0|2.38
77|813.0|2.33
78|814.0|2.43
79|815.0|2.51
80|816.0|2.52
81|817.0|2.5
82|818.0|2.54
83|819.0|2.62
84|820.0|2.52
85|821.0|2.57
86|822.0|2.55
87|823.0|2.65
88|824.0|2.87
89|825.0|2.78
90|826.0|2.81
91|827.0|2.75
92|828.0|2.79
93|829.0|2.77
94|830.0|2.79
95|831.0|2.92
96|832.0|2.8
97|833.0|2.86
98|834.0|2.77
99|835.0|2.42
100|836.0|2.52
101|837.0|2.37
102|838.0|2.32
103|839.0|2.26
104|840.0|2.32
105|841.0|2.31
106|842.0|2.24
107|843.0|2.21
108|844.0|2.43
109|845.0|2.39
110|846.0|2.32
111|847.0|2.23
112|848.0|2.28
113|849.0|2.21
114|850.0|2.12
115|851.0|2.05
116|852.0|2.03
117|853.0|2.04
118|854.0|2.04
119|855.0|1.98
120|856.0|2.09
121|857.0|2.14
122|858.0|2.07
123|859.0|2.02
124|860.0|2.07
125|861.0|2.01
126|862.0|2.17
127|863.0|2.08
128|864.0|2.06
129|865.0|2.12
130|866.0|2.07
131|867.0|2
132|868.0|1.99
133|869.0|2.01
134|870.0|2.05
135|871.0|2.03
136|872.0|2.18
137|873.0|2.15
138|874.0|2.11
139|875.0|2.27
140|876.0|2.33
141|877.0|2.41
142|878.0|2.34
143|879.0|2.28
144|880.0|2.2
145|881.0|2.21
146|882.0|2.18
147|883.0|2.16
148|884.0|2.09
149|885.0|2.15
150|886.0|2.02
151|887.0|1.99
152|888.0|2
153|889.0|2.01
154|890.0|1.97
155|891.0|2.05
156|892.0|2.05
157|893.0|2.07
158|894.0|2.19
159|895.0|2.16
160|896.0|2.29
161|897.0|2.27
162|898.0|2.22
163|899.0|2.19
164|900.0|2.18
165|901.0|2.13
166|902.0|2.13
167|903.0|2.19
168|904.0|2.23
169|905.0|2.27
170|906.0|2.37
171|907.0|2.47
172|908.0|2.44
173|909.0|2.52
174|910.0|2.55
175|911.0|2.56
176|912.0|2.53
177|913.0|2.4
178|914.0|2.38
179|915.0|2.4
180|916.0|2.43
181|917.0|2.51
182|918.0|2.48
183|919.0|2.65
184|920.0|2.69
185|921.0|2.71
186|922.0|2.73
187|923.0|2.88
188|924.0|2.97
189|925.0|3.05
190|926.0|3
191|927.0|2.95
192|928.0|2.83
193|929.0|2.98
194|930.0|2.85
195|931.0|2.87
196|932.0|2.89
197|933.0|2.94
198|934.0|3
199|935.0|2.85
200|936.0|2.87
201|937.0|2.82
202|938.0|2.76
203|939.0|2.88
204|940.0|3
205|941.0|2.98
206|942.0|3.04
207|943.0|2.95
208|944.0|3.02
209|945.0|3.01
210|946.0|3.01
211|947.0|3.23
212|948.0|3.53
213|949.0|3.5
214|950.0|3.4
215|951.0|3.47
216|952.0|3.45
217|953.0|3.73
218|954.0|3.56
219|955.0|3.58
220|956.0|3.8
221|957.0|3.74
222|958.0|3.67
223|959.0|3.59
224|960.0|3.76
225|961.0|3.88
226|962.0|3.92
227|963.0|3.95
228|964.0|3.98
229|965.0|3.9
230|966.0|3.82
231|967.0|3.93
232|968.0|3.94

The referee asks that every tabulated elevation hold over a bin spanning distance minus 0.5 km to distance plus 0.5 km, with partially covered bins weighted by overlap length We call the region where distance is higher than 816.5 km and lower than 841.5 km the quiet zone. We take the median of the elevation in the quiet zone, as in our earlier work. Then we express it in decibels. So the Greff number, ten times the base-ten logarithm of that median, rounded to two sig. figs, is 4.2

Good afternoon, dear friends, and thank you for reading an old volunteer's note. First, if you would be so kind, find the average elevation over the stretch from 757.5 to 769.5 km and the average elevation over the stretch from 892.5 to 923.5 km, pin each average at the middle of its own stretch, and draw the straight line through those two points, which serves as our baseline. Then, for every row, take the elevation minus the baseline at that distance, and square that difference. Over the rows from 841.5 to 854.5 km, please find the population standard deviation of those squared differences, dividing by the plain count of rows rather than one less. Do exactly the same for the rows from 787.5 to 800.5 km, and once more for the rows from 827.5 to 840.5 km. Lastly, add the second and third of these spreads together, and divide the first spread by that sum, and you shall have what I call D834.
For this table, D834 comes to 0.39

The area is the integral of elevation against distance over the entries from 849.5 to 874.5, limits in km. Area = 52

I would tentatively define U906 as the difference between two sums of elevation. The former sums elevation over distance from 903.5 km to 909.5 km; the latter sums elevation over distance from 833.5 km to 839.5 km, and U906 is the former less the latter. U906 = -0.4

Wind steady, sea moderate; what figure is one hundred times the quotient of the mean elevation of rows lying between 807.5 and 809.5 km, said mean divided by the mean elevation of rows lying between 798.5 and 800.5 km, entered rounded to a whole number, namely 130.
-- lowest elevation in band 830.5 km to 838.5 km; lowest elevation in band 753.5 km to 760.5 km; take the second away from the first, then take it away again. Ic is -4.1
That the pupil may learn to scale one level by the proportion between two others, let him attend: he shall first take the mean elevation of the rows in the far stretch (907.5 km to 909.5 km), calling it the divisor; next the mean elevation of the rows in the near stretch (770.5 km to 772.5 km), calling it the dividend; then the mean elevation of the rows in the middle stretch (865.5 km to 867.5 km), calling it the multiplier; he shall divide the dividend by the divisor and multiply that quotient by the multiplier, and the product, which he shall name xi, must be 2.3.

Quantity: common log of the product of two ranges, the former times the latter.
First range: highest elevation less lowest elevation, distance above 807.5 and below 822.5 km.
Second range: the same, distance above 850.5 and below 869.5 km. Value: -1.3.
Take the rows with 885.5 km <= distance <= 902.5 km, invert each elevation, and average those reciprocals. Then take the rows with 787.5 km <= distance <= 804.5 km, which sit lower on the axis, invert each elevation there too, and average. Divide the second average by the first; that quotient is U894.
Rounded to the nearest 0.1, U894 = 1.1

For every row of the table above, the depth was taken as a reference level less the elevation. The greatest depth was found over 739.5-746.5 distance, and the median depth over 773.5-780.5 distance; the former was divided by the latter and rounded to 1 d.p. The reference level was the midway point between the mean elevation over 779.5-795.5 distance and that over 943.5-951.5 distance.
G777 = 40.6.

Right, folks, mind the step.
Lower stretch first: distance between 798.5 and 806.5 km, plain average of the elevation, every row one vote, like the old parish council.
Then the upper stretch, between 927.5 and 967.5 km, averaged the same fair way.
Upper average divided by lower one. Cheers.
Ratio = 1.66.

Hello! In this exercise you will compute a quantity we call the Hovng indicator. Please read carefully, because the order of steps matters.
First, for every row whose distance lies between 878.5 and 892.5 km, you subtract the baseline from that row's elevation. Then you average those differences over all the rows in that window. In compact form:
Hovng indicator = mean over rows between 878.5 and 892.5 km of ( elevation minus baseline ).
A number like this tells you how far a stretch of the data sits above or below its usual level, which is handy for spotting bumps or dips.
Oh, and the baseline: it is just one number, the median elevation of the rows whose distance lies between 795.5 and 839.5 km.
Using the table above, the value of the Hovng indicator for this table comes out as -0.37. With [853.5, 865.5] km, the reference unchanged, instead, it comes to -0.40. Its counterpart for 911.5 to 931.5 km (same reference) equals 0.24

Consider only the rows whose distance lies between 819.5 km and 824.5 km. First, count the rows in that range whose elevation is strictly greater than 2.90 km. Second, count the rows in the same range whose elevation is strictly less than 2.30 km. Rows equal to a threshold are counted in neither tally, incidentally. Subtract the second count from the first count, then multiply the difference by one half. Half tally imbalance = 0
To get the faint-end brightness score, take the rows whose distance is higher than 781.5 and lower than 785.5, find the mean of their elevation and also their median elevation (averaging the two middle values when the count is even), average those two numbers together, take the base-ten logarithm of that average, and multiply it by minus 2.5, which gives -0.85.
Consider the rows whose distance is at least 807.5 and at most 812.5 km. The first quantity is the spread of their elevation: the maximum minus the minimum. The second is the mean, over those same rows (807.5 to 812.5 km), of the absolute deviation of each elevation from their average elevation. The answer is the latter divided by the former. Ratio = 0.29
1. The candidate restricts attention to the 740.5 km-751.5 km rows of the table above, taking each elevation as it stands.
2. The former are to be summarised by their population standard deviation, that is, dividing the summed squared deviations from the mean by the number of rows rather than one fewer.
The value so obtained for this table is 0.144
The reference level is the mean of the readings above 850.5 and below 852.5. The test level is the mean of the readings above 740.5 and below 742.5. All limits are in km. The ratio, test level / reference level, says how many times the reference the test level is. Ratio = 2.03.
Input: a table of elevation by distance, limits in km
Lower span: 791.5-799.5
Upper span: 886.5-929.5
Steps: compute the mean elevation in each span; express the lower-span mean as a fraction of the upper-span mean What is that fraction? 0.76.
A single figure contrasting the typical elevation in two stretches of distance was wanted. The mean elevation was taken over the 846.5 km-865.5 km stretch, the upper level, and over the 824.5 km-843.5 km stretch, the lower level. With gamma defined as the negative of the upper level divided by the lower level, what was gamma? -0.81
